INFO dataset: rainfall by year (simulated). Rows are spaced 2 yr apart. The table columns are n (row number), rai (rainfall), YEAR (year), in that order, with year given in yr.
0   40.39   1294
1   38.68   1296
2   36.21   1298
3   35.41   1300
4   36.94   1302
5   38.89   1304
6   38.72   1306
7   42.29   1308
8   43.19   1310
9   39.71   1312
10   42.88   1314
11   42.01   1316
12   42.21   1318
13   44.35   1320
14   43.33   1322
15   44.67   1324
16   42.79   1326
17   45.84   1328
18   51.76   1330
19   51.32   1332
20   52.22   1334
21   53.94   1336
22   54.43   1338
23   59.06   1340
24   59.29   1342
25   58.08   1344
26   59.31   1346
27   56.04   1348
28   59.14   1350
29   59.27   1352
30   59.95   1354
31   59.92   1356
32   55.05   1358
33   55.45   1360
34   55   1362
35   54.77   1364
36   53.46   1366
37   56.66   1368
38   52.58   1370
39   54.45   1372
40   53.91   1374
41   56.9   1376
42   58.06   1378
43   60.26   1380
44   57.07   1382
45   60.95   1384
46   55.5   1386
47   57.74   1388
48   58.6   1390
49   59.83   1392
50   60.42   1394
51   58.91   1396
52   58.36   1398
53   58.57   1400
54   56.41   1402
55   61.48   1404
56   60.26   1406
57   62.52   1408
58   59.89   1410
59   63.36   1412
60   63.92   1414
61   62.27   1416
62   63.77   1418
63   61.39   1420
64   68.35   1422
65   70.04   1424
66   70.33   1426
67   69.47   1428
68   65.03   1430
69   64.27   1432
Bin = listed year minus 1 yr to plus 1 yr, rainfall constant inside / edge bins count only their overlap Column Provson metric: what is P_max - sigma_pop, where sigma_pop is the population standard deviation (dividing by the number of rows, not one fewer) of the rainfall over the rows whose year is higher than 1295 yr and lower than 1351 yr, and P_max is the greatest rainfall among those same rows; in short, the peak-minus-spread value 51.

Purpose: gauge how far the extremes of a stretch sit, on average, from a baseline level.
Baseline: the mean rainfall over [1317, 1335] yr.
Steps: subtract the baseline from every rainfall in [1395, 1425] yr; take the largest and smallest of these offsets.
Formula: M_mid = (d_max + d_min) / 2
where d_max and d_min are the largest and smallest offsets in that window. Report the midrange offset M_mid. 17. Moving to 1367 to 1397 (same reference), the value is 10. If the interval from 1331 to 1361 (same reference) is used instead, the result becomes 9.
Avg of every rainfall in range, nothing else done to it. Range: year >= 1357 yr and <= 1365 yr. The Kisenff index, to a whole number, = 55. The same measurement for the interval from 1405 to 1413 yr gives 62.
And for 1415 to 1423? 64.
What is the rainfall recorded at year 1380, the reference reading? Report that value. 60.26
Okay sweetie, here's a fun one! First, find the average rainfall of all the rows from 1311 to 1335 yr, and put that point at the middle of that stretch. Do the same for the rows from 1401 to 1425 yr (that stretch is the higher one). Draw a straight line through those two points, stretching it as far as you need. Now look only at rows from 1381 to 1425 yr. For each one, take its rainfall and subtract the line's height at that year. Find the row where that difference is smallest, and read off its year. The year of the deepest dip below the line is 1402 yr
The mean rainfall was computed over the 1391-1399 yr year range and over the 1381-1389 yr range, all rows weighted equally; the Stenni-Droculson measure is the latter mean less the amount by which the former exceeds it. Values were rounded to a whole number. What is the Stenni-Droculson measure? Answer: 56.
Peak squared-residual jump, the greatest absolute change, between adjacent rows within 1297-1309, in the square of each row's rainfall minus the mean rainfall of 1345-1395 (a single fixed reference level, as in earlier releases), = 119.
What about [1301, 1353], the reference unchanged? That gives 119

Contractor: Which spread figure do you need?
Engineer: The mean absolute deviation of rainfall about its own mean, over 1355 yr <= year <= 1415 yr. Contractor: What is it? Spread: 2.5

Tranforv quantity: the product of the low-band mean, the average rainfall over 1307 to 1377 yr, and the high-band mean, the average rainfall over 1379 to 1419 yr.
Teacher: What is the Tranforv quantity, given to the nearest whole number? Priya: 3112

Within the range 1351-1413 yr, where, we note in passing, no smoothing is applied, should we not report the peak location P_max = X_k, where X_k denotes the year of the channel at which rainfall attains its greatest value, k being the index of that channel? 1412 yr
